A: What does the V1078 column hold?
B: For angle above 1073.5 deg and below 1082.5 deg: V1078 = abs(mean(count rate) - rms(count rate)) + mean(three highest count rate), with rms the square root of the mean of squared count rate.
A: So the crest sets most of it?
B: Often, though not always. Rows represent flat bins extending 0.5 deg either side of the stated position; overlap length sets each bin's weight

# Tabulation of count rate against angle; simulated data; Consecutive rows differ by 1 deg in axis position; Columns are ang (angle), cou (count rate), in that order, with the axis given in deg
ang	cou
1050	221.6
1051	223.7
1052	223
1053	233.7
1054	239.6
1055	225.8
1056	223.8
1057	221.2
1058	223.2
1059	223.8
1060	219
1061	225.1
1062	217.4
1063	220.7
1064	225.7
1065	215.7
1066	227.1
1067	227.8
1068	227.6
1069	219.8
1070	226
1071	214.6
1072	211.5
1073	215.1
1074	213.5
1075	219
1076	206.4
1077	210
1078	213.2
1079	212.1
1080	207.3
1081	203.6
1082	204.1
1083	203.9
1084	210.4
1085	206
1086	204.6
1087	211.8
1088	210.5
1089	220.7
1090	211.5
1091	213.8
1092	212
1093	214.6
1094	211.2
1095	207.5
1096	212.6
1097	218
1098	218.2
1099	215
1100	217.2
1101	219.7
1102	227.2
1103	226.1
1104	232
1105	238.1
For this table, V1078 215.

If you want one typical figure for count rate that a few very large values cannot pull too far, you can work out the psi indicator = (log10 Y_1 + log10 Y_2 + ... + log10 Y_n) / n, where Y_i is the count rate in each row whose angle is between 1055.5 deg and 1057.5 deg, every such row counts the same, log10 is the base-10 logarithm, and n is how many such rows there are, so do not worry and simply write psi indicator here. 2.35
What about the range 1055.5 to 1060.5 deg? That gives 2.35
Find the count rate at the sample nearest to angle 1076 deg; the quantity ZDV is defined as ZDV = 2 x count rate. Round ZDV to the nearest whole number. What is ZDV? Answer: 413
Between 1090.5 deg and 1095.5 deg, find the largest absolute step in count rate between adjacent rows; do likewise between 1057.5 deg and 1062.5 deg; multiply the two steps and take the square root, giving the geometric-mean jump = 5.3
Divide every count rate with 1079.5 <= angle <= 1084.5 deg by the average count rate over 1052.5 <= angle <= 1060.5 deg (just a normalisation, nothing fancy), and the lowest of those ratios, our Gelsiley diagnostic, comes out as 0.90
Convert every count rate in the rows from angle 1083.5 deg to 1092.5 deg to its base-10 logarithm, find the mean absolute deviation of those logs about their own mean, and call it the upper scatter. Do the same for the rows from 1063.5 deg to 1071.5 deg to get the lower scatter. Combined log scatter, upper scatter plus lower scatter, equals 0.0155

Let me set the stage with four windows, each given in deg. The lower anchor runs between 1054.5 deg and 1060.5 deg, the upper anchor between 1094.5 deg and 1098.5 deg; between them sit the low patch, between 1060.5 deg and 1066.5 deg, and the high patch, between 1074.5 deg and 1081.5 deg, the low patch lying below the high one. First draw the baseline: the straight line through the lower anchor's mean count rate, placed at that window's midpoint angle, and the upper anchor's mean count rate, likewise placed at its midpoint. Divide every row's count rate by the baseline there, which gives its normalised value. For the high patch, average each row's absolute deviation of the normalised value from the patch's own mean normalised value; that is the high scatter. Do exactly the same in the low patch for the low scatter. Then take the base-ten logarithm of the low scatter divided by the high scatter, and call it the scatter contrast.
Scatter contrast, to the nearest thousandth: 0.026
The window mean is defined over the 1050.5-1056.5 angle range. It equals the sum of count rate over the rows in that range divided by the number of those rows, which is 228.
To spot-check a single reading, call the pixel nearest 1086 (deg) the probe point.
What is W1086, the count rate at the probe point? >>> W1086 204.6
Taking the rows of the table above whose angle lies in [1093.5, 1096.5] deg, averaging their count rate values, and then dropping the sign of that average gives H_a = 210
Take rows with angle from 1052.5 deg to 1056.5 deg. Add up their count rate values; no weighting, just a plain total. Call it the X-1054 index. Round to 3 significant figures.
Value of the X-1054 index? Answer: 923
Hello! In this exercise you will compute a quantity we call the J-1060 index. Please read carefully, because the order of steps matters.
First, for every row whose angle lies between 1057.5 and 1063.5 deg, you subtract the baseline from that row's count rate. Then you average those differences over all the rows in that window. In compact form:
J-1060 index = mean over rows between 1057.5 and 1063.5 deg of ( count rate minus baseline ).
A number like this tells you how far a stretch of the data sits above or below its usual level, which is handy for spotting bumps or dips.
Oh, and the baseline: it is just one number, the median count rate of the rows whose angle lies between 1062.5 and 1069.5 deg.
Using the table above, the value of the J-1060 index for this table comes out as -4.2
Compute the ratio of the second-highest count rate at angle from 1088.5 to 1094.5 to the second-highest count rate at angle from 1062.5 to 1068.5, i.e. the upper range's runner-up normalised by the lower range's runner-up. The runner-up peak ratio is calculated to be 0.94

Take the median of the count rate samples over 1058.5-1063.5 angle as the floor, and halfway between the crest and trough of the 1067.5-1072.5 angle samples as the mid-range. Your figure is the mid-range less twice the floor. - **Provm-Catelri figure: -222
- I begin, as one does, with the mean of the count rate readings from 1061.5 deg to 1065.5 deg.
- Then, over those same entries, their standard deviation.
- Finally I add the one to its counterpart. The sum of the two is 224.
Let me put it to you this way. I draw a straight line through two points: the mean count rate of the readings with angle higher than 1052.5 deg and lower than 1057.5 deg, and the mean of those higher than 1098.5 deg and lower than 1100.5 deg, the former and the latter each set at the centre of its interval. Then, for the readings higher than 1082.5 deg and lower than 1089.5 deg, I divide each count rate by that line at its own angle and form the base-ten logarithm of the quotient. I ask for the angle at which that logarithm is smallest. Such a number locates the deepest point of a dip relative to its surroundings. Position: 1083 deg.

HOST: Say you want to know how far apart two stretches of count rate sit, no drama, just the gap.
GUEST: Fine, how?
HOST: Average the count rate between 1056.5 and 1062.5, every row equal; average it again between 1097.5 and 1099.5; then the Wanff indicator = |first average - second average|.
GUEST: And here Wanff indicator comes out 5.0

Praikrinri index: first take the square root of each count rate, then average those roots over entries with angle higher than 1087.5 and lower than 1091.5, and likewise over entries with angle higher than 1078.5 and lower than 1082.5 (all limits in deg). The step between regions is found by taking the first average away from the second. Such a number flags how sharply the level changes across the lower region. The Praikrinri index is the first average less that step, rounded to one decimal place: 14.9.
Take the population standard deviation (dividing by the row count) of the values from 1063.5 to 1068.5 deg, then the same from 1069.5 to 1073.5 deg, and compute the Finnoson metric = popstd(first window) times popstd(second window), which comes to 25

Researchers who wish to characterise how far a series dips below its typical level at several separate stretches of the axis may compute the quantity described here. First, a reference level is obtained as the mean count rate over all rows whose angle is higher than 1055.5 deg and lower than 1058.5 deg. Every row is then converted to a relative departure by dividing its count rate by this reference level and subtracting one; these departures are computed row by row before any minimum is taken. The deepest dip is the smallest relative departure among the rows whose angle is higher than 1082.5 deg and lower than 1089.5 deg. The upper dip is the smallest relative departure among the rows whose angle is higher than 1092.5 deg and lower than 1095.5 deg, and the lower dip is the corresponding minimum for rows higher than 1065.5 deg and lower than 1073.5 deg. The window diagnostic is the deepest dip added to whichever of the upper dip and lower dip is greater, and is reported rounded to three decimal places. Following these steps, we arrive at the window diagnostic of -0.135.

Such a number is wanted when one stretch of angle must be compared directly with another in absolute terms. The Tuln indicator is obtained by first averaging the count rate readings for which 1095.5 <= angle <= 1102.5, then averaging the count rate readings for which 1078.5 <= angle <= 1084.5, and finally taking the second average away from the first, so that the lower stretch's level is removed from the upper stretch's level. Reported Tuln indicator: 11.4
